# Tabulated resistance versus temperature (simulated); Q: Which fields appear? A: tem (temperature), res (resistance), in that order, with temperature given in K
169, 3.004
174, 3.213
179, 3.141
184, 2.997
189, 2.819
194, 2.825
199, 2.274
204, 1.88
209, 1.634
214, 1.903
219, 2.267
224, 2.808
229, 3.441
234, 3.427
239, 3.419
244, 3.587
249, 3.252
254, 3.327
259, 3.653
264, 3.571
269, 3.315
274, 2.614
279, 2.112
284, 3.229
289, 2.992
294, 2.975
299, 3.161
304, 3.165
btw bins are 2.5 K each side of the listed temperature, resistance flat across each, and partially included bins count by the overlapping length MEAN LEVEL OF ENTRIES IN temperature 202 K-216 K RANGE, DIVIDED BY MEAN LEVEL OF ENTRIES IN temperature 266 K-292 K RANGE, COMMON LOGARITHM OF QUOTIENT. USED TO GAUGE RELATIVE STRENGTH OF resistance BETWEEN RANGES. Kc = -0.20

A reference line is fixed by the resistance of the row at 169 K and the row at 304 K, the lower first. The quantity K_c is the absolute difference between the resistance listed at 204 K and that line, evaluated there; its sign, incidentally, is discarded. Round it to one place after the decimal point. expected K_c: 1.2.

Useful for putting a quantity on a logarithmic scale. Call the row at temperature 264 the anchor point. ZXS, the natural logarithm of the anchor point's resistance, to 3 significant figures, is 1.27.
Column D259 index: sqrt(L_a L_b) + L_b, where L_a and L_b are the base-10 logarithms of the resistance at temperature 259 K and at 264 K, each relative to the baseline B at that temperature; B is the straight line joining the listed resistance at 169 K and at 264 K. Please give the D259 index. 0.00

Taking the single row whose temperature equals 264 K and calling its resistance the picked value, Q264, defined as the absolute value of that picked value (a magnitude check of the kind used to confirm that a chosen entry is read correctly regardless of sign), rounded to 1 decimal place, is 3.6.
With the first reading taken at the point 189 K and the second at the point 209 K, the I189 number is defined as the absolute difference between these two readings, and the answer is 1.2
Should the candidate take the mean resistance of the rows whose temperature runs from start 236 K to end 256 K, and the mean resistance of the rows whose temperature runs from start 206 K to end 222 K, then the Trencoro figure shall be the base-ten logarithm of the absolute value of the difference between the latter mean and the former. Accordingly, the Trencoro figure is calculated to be 0.16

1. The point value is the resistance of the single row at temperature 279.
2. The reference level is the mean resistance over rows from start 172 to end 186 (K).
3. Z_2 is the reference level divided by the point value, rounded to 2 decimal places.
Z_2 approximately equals 1.48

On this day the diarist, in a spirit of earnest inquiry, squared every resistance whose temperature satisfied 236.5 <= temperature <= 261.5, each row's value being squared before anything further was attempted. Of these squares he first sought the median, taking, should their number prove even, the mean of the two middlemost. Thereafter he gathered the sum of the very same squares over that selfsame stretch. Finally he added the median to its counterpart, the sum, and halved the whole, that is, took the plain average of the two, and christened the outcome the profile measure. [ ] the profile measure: 36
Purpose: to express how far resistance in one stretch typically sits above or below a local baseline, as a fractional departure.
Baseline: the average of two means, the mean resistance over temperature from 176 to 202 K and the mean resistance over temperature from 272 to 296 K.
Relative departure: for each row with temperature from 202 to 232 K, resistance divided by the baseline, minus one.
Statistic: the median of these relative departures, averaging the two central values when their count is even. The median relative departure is -0.25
